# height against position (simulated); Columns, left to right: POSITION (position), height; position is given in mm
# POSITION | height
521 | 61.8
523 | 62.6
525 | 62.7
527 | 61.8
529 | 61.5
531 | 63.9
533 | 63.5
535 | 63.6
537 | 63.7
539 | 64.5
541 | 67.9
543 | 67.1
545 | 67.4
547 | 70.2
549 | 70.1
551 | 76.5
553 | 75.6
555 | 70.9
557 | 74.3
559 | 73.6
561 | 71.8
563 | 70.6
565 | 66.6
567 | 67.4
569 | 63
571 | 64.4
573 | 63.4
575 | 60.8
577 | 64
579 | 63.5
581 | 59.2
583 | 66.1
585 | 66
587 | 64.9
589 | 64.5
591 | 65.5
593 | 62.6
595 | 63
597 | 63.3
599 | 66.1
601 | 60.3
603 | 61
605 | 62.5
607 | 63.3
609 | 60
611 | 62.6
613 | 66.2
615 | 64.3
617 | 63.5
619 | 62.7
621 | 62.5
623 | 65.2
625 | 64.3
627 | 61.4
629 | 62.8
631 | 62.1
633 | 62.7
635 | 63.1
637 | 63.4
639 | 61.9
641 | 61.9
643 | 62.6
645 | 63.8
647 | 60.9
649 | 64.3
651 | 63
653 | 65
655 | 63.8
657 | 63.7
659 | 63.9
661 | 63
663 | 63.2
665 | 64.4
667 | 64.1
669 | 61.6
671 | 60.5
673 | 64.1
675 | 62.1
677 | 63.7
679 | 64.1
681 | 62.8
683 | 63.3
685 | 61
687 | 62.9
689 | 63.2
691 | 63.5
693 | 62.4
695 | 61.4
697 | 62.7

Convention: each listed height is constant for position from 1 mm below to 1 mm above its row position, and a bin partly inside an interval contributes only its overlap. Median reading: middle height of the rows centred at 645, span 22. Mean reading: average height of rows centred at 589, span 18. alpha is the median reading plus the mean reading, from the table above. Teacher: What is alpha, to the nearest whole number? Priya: 127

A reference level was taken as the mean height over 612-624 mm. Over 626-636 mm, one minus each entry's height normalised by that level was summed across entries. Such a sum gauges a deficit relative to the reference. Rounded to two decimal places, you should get 0.13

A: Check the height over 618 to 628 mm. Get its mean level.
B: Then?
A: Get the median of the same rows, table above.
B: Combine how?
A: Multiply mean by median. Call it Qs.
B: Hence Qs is 3964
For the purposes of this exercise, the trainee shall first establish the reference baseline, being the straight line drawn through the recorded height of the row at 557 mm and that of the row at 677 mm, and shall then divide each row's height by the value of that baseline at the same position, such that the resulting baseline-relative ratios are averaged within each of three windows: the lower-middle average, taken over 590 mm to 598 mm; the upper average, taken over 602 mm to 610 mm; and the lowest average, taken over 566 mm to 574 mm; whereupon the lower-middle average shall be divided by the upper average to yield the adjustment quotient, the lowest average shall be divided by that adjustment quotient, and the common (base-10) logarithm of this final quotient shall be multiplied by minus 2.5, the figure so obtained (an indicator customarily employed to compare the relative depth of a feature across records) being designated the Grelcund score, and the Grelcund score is 0.15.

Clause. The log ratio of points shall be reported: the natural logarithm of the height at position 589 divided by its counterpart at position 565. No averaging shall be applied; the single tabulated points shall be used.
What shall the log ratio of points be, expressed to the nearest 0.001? -0.032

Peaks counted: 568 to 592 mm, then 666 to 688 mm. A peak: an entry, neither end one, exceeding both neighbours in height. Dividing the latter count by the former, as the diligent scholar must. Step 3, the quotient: 1.0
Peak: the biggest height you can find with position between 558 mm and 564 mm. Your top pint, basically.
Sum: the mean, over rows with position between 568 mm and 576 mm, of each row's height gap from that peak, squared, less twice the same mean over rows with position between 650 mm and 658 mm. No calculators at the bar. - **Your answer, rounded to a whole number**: -74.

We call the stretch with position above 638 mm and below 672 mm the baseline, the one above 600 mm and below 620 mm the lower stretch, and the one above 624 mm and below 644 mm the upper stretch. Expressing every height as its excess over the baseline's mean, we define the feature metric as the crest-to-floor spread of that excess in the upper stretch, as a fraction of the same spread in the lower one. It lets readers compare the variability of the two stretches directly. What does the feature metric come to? 0.47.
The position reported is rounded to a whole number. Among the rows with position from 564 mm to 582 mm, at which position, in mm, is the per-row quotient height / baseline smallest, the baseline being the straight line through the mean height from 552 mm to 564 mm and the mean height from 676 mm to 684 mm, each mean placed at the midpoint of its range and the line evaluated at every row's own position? 581 mm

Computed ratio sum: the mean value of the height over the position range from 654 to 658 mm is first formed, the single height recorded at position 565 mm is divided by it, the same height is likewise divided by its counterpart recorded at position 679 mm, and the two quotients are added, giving 2.08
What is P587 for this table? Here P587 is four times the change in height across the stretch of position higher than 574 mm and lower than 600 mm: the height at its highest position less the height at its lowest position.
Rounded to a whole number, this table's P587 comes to 21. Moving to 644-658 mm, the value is 0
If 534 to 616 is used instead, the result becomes 3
